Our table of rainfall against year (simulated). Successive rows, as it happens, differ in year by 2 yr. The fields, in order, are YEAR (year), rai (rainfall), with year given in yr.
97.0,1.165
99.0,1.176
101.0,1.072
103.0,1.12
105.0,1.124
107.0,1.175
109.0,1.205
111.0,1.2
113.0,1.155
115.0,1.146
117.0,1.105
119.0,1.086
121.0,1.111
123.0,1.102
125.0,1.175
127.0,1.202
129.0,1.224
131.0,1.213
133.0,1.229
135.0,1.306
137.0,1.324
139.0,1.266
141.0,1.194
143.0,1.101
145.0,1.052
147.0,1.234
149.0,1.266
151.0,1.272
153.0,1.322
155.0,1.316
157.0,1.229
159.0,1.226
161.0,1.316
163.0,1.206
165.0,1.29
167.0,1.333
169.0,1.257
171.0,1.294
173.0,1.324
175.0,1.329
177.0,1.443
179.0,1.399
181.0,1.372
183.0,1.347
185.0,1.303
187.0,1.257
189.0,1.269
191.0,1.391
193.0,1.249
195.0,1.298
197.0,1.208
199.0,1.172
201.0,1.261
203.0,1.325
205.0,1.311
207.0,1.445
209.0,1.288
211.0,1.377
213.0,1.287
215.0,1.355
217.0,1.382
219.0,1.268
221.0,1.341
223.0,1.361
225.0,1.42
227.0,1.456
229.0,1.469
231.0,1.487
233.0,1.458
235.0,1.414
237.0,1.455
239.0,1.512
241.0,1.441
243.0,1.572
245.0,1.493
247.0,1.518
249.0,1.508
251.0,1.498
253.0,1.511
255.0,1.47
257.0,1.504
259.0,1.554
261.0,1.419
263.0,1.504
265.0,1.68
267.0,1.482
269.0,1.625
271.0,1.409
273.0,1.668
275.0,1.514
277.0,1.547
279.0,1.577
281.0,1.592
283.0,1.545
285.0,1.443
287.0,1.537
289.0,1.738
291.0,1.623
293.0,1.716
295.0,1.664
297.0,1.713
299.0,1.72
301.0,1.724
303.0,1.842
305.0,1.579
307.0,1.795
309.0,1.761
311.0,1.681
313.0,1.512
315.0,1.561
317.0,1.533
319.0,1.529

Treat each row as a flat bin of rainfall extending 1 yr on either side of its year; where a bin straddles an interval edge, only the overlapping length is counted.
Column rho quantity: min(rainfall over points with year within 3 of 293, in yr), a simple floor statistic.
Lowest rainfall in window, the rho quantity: 1.623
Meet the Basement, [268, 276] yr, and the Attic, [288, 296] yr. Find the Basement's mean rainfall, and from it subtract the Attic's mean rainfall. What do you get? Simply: -0.13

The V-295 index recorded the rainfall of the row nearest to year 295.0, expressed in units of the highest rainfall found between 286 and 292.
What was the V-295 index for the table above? 0.957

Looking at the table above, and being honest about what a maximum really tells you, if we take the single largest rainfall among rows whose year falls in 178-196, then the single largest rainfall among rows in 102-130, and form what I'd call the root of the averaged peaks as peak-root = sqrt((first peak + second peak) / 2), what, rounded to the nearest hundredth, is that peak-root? 1.15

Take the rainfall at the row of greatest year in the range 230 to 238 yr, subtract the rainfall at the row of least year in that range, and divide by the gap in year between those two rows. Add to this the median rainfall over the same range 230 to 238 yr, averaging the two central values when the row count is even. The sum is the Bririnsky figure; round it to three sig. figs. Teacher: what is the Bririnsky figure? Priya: 1.45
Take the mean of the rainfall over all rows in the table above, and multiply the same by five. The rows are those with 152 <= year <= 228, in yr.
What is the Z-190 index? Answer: 6.6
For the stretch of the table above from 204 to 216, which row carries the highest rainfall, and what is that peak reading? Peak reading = 1.445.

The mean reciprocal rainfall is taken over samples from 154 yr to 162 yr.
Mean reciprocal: 0.787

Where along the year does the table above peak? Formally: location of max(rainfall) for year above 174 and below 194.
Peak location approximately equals 177.0 yr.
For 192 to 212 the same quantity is 207.0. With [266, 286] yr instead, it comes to 273.0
